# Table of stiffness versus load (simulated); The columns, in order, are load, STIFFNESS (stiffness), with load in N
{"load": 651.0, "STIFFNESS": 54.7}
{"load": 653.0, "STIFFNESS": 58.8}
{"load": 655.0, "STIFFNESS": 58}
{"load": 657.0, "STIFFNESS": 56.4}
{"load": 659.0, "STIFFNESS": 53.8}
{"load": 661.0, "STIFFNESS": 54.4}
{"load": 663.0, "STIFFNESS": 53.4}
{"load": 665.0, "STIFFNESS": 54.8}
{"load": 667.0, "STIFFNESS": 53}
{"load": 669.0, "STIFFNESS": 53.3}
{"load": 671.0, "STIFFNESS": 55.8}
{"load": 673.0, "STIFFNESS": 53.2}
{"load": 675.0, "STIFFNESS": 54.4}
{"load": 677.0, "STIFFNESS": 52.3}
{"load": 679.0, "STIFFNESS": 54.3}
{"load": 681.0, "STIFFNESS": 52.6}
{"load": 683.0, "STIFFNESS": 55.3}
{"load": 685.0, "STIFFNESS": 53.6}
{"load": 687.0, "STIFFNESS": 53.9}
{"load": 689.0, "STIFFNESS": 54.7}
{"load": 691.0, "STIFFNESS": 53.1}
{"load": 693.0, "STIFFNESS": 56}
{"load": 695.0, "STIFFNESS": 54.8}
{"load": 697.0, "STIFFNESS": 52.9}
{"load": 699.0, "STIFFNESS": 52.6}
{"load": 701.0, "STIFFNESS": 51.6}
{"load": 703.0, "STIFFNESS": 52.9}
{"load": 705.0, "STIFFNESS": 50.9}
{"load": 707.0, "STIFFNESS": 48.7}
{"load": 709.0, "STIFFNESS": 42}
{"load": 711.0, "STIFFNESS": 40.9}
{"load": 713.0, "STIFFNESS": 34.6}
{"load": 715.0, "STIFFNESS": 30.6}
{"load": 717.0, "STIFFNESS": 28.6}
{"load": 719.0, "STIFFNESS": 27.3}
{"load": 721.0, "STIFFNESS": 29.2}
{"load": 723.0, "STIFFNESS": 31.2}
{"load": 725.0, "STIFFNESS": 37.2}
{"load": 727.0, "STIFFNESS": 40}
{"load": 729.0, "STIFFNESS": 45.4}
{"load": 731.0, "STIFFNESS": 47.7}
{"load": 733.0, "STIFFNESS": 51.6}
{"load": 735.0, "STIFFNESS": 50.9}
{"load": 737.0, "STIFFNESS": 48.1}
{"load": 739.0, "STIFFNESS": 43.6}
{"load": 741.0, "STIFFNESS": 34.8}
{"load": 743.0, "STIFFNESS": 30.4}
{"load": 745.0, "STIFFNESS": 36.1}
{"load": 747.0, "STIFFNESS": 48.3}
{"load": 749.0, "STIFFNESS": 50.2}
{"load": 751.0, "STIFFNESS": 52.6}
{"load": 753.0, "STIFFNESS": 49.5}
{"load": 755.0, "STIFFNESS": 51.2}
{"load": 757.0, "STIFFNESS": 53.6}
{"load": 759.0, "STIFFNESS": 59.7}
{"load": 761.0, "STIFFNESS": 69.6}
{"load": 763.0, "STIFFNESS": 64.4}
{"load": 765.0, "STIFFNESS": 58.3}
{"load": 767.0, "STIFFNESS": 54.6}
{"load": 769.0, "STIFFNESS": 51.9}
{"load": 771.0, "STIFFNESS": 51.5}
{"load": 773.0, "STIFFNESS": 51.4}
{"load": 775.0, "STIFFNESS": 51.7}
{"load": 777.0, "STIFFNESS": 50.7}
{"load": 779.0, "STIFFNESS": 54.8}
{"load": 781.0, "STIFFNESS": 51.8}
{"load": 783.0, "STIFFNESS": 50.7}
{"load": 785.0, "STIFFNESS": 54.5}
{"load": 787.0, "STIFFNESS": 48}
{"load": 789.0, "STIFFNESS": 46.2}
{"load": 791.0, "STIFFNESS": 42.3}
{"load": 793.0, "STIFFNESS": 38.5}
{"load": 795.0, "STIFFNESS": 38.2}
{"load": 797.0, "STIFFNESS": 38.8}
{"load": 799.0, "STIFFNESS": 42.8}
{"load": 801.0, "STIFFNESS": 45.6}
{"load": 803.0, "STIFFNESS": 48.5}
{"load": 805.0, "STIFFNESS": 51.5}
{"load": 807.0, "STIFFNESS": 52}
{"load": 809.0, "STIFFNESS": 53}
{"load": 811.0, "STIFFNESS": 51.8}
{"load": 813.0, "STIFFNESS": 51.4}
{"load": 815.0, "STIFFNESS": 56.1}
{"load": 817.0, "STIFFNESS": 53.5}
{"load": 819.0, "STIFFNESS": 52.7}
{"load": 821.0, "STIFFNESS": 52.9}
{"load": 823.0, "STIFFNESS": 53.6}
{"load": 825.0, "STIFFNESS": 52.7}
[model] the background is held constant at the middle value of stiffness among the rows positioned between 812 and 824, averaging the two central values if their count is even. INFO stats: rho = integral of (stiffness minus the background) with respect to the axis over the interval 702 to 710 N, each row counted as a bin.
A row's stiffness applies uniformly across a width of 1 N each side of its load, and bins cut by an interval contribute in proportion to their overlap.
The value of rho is -37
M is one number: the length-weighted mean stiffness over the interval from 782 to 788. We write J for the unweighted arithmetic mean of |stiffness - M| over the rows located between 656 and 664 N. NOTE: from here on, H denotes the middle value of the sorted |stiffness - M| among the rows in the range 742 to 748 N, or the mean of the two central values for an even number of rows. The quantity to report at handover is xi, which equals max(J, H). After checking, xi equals 15.0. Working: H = 15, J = 3.4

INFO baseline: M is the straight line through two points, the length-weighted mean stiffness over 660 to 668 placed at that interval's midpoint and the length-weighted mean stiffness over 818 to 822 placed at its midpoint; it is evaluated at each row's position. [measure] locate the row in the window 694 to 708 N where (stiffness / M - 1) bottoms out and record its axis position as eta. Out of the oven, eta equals 707.0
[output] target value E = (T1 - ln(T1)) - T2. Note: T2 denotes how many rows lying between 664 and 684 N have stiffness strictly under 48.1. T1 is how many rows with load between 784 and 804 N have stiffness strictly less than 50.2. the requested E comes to 6.8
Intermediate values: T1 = 9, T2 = 0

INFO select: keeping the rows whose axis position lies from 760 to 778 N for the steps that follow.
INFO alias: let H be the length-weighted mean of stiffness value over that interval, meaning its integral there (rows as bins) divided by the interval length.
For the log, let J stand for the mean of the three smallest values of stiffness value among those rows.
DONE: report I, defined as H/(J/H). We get 61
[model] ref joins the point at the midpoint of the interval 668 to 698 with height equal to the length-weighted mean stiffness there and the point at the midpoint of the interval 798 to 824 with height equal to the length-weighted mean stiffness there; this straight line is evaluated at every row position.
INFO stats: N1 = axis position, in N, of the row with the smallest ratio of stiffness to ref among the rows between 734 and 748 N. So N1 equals 743.0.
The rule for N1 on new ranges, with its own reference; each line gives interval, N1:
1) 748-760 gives 753.0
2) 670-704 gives 701.0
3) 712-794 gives 719.0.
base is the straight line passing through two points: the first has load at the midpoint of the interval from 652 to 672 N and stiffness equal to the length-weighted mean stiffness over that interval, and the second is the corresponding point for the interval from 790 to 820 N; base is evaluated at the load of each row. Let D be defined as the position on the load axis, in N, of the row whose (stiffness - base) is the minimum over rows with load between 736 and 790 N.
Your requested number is 743.0 N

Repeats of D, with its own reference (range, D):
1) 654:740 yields 719.0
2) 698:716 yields 715.0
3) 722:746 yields 723.0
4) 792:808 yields 795.0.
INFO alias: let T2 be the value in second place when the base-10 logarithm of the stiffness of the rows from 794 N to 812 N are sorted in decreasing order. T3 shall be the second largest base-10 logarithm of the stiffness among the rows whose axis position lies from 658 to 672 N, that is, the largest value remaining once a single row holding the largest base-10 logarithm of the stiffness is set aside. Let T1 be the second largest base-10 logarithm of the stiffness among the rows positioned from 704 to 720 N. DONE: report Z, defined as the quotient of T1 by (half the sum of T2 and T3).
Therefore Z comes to 0.977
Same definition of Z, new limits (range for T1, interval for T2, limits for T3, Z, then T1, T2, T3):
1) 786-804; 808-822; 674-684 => 0.971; 1.68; 1.73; 1.74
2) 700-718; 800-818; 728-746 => 0.997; 1.71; 1.73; 1.71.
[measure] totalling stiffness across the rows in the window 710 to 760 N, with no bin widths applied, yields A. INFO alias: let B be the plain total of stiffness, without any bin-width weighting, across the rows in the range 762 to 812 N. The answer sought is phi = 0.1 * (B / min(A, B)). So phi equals 0.118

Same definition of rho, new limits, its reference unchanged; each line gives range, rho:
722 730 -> -118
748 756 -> -19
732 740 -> -37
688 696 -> 12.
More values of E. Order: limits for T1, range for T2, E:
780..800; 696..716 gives 1.1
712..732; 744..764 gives 6.7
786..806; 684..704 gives 6.8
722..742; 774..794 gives 1.9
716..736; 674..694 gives 5.9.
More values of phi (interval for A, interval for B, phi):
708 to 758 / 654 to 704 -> 0.130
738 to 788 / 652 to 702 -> 0.107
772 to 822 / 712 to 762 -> 0.100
